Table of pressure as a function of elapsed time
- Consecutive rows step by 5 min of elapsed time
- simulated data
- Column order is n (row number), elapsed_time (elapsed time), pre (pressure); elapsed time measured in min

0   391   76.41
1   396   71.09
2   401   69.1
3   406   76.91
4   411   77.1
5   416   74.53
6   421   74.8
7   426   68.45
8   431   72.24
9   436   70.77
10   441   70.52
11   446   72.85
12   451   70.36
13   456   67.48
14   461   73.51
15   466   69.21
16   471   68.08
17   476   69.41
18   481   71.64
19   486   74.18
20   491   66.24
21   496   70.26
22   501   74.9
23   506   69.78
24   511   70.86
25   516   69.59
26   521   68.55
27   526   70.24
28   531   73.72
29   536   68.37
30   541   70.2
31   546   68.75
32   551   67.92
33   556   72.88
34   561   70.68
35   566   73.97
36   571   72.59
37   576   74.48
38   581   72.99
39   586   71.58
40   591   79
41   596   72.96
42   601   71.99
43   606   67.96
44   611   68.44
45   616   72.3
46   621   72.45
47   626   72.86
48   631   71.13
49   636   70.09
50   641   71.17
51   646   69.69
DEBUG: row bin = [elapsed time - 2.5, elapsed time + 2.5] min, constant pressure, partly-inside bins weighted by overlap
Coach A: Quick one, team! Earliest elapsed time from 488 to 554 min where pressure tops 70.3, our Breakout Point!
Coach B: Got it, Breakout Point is 501 min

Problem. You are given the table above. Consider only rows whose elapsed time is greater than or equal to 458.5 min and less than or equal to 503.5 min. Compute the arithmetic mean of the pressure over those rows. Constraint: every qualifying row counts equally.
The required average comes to 70.8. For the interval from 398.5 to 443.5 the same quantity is 72.7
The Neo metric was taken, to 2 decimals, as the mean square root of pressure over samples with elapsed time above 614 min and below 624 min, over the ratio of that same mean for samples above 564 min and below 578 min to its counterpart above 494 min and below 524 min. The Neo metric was 8.33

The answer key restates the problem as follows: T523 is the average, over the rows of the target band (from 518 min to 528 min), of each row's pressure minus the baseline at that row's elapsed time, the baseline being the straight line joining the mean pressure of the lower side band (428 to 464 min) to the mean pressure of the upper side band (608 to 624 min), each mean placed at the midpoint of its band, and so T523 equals -1.7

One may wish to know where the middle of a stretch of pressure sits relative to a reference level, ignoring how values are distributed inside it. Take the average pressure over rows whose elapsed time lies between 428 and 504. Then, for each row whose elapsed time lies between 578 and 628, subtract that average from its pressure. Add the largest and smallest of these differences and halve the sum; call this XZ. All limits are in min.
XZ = 2.7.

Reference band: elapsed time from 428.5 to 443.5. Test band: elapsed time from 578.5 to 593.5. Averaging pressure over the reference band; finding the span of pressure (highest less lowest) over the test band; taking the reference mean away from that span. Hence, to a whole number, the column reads -64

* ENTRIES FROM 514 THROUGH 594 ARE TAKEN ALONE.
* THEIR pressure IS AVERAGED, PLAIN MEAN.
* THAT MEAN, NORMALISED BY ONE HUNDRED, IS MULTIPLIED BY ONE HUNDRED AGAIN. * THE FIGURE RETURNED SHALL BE 71.6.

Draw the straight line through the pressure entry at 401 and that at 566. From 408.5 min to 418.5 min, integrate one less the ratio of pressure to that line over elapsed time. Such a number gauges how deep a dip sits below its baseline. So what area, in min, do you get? -0.91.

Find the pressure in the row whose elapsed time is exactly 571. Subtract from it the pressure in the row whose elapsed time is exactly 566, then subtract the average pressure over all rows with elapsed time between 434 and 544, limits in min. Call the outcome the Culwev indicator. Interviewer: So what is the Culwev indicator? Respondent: -72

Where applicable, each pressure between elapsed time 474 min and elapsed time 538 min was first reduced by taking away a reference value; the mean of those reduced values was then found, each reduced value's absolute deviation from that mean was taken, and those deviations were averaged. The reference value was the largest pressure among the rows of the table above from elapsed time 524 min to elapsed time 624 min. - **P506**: 1.9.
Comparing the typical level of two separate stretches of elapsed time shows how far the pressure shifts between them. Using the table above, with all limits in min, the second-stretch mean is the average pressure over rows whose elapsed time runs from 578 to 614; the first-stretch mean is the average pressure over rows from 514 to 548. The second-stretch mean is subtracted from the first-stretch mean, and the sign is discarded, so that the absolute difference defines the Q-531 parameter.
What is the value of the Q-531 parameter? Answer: 2.2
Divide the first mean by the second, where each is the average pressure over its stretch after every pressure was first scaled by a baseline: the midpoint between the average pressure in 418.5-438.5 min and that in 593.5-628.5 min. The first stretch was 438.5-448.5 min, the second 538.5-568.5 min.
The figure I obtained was 1.01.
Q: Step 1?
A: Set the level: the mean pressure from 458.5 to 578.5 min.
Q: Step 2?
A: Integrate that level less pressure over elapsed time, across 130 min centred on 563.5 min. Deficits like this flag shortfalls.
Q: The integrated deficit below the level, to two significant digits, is -92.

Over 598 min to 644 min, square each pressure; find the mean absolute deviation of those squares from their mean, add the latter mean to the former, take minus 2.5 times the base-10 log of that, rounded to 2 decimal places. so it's -9.30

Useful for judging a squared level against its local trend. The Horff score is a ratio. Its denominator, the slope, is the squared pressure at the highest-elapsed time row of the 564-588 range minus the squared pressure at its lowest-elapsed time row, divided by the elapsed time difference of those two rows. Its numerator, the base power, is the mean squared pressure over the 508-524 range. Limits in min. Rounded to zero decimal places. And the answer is -279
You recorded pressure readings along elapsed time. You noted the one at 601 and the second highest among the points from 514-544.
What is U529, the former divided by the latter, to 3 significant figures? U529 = 1.02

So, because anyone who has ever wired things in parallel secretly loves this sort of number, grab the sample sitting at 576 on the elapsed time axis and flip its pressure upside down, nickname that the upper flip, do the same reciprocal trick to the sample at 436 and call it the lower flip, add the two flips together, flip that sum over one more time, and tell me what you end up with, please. 36.3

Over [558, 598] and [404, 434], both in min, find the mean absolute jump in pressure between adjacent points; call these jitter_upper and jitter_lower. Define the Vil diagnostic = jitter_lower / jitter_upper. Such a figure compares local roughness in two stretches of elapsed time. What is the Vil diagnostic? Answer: 0.8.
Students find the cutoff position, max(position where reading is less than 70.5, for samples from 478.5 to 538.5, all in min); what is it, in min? 536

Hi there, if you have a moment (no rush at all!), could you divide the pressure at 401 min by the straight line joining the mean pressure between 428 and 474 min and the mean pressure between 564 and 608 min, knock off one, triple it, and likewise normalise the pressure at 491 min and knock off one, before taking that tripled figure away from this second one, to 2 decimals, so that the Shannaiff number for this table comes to -0.05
